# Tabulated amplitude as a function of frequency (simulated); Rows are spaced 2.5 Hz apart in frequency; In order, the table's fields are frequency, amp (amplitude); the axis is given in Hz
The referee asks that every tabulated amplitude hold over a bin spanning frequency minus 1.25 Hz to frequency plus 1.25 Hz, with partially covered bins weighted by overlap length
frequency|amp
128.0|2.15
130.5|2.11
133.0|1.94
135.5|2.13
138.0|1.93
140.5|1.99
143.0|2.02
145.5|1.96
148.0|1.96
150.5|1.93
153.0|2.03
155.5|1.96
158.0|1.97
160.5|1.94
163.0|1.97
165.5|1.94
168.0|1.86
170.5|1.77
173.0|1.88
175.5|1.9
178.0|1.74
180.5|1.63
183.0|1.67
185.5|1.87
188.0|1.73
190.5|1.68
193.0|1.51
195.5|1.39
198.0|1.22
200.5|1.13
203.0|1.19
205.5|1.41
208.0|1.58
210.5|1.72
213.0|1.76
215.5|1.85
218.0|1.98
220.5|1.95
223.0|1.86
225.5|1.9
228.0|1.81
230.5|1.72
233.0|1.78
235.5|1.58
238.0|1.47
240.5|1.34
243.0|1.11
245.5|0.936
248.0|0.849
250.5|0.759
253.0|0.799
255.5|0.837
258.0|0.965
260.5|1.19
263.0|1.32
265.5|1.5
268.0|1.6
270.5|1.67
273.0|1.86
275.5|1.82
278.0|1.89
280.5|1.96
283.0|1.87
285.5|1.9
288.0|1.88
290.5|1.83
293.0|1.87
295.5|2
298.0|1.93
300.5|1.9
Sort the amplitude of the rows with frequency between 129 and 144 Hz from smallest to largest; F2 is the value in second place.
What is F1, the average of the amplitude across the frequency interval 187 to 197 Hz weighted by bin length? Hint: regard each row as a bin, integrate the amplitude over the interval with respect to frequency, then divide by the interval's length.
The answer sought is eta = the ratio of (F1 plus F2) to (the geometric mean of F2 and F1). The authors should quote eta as 2.01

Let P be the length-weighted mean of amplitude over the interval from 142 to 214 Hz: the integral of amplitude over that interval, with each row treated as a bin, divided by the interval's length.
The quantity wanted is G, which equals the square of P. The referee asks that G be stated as 3.0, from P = 1.7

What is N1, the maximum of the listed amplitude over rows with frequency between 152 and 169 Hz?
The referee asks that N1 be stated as 2.03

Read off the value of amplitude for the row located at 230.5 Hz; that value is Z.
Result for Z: 1.72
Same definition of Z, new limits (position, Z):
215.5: 1.85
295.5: 2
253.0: 0.799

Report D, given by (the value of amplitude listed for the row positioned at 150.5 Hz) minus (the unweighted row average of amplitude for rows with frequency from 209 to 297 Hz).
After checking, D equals 0.35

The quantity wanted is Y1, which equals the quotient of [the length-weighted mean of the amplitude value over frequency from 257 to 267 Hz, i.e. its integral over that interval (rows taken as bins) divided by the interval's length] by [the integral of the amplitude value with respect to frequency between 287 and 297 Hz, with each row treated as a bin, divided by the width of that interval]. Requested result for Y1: 0.66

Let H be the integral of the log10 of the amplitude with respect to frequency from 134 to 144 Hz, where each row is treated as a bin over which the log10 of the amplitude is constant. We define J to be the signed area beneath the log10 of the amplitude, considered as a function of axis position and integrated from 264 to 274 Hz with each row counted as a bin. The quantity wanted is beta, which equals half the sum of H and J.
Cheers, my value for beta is 2.59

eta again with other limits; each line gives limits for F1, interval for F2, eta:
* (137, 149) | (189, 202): 2.06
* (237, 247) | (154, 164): 2.06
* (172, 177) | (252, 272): 2.17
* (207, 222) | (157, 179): 2.00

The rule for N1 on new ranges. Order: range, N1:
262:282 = 1.96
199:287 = 1.98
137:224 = 2.03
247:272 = 1.67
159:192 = 1.97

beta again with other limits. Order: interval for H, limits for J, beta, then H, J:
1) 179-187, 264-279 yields 2.68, 1.9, 3.5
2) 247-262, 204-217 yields 1.06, -0.7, 2.8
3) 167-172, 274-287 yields 2.44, 1.3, 3.6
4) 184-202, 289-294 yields 2.20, 3.1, 1.3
